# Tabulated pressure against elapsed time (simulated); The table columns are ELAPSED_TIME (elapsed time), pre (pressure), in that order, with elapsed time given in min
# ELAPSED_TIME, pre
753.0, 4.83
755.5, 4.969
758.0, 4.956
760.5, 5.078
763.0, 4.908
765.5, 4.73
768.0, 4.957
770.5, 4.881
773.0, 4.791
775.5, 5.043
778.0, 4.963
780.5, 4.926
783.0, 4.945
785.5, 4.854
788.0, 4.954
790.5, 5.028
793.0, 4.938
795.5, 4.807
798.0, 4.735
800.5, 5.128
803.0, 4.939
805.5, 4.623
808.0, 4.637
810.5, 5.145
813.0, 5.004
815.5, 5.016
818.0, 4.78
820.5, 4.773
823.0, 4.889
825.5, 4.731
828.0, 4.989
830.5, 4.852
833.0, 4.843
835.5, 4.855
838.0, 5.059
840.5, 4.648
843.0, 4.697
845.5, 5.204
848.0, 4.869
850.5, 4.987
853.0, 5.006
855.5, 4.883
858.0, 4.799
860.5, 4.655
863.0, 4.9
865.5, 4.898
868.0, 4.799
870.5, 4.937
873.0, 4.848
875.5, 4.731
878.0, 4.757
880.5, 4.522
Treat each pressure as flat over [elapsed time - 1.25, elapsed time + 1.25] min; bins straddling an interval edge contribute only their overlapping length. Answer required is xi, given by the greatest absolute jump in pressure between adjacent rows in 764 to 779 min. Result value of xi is 0.25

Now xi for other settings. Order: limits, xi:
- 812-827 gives 0.24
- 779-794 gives 0.10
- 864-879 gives 0.14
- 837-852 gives 0.51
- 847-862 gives 0.14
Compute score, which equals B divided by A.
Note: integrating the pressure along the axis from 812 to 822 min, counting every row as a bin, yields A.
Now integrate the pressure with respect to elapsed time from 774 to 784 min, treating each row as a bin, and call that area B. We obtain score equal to 1.02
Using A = 48.9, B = 49.7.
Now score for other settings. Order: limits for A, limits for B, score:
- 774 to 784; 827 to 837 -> 0.98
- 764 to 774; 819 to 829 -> 1.00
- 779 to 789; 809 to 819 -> 1.01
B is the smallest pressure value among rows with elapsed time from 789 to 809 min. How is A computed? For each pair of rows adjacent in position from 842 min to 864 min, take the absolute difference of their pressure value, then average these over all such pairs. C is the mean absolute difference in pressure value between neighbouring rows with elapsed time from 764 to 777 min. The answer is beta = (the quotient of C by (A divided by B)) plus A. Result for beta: 4.0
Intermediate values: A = 0.20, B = 4.623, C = 0.16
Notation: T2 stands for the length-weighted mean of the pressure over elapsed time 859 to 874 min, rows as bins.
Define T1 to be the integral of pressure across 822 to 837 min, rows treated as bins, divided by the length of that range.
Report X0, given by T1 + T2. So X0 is 9.70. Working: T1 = 4.86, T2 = 4.84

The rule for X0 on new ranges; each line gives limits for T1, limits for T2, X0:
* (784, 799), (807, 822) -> 9.79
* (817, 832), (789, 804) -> 9.77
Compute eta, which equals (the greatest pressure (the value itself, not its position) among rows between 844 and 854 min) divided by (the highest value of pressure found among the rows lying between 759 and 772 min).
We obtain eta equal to 1.02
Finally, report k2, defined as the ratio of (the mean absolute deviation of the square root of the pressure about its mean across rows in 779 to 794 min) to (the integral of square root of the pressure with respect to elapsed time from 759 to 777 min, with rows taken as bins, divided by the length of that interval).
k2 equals 0.0035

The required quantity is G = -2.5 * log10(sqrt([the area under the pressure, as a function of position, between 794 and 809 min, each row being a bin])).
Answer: -2.32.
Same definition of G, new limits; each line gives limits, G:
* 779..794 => -2.34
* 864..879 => -2.33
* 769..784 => -2.34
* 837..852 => -2.33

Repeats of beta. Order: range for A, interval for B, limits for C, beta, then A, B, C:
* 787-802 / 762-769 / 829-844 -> 4.4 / 0.15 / 4.73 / 0.14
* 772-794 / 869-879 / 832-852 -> 12.0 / 0.09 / 4.731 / 0.23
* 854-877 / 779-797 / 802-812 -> 11.8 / 0.11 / 4.807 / 0.28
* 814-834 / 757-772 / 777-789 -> 2.4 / 0.13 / 4.73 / 0.06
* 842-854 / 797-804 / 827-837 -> 1.3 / 0.24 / 4.735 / 0.05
